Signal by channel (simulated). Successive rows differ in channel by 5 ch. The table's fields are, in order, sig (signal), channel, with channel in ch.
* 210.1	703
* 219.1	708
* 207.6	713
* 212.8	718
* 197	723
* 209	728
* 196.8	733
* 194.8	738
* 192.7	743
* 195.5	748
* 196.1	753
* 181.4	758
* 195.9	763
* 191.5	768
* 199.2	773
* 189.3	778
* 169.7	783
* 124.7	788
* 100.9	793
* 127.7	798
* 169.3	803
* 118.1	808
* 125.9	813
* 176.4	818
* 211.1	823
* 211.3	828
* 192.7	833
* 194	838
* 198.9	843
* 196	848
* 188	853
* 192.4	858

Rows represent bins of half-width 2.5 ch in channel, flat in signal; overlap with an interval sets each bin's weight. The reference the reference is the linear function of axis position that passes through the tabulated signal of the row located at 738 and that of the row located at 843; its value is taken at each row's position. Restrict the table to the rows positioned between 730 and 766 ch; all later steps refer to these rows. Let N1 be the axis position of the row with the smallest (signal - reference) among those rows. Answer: 758 ch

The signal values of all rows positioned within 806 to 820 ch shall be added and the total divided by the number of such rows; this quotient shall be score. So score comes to 140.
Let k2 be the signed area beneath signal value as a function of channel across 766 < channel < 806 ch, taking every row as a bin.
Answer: 6325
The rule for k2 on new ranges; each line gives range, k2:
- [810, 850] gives 7493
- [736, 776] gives 7733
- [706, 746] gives 8137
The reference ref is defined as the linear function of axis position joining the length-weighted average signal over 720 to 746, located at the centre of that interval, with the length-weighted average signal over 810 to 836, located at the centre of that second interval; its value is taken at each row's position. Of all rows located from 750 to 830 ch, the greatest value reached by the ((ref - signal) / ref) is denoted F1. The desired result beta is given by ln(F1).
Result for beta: -0.8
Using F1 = 0.5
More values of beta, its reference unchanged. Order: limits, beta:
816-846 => -3.3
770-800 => -0.8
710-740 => -4.2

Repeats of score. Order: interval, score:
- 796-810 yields 138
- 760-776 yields 196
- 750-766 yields 191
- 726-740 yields 200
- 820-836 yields 205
